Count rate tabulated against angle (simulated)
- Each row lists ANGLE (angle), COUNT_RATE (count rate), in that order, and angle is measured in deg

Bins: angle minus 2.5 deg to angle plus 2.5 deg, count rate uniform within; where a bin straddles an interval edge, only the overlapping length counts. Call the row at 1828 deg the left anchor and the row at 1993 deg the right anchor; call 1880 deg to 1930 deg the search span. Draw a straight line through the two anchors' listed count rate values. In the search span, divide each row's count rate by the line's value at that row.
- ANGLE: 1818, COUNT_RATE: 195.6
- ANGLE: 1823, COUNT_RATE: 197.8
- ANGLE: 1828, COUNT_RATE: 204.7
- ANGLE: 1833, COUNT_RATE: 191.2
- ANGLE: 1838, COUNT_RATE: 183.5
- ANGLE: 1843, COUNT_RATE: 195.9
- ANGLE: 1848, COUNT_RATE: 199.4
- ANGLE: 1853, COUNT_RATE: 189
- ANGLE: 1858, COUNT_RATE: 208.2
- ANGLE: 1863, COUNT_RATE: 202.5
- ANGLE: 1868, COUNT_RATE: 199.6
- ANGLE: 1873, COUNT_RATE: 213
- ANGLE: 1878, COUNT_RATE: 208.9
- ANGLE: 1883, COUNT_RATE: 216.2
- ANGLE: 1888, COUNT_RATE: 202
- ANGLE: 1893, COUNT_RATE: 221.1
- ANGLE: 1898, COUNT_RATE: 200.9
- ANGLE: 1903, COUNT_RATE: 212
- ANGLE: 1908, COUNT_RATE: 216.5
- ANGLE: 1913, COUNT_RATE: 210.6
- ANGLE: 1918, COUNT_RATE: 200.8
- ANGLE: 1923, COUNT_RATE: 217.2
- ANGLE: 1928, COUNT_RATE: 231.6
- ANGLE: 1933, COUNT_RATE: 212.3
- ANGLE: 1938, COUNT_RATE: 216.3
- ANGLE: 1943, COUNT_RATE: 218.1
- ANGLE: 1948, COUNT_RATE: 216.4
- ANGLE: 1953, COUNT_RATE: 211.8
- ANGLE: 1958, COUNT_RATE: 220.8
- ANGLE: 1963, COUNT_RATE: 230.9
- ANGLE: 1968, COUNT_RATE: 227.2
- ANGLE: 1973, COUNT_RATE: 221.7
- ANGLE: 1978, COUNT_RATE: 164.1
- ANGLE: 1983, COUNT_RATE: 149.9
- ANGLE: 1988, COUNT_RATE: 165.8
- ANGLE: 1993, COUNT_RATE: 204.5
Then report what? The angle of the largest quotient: 1928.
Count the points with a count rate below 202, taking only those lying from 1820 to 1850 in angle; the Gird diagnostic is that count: 5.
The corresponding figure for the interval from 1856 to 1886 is 1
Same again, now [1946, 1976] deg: 0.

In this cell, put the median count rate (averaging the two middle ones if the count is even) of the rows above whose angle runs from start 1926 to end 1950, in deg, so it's 216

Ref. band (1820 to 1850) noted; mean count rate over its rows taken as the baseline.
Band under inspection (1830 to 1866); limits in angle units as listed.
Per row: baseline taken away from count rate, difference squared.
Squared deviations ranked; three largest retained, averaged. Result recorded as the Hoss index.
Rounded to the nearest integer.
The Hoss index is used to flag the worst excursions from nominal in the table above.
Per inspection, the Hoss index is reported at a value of 119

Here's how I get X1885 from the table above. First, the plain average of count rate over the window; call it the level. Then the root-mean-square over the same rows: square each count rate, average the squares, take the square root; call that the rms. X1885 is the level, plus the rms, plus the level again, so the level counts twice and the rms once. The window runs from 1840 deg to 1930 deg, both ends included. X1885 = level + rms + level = 624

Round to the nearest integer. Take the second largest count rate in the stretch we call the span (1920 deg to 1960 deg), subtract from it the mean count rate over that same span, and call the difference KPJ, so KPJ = 3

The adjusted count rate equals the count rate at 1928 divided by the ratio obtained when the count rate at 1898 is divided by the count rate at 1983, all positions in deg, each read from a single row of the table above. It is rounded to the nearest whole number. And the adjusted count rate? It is 173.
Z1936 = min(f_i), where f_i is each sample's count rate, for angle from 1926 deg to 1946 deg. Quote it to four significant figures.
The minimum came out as 212.3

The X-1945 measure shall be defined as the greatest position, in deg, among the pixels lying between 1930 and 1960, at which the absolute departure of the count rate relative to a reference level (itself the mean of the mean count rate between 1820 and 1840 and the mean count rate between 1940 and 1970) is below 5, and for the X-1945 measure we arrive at 1953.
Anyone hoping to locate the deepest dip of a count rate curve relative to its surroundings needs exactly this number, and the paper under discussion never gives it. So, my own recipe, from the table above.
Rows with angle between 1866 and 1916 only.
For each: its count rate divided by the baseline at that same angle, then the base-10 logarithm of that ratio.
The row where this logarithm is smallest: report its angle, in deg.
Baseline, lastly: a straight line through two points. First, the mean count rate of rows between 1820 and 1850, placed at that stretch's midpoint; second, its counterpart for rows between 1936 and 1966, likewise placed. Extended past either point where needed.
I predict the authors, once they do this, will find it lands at 1898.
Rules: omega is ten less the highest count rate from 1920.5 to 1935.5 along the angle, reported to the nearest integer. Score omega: -222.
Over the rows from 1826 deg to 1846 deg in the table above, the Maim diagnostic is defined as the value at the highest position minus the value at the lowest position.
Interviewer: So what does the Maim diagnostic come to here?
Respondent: -9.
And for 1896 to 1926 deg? 16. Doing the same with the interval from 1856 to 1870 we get -9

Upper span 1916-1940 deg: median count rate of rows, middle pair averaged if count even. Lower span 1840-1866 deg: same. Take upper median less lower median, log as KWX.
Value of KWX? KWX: 17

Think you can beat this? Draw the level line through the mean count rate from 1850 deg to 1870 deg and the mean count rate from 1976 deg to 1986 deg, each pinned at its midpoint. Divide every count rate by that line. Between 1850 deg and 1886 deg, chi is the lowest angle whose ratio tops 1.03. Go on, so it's 1858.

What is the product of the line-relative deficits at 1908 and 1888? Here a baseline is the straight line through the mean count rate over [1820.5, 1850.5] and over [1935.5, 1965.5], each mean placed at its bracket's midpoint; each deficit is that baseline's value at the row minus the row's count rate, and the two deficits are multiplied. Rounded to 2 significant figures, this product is -26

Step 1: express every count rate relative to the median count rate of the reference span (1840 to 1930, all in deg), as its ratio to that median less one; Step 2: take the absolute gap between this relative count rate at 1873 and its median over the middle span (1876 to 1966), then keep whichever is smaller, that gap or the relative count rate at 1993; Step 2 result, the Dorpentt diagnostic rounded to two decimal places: -0.02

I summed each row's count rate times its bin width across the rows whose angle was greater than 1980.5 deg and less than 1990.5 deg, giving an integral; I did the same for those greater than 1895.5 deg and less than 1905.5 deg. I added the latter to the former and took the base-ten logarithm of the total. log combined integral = 3.56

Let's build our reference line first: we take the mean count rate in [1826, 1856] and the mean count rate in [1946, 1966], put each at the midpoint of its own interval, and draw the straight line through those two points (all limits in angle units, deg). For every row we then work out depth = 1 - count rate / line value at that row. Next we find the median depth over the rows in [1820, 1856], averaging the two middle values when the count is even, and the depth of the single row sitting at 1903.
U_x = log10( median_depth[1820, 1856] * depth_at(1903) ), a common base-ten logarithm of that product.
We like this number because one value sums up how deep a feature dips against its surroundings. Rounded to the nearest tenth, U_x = -3.9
